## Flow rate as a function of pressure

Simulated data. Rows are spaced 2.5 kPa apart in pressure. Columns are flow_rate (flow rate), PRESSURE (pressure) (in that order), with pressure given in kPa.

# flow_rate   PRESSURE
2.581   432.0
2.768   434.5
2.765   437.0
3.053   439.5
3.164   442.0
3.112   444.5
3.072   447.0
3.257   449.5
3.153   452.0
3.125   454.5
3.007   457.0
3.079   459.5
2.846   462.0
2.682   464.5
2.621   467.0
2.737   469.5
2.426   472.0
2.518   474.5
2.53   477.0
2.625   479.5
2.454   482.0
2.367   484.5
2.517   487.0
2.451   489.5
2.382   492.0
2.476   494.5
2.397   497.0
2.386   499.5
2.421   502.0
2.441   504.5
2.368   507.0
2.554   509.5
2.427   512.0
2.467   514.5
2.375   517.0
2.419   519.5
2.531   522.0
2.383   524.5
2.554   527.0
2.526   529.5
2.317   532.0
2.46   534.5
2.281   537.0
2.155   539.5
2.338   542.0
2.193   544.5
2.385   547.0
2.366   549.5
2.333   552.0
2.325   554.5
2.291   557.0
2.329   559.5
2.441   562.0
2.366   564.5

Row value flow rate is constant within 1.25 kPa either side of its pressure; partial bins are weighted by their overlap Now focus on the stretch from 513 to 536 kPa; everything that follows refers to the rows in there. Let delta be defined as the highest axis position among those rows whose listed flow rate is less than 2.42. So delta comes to 532.0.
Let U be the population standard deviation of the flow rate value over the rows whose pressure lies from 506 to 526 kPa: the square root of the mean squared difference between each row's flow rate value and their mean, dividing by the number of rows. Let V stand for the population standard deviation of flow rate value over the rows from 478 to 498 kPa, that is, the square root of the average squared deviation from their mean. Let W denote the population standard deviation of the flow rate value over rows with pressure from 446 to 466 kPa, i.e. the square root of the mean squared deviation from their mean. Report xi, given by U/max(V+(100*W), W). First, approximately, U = 0.0664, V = 0.08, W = 0.171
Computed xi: 0.0039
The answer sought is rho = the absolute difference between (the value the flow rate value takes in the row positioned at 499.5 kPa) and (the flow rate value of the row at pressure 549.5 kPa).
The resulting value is 0.02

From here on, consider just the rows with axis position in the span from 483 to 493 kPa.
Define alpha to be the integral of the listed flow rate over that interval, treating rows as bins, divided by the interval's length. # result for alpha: 2.43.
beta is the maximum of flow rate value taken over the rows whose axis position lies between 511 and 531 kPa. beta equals 2.554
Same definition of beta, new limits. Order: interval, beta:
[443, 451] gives 3.257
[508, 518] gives 2.554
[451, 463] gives 3.153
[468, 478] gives 2.737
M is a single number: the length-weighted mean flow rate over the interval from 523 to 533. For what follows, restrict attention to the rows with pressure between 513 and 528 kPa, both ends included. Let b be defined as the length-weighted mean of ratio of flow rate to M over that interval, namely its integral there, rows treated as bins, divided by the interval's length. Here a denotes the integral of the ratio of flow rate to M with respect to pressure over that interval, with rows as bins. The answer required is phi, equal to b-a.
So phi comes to -14.0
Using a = 15.0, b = 1.00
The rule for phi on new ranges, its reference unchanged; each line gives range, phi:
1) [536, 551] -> -13.1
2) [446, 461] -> -17.8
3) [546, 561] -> -13.4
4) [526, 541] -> -13.6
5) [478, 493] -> -14.1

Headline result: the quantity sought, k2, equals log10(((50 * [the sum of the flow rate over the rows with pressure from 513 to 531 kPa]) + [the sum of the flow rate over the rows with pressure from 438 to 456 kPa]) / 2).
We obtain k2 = 2.646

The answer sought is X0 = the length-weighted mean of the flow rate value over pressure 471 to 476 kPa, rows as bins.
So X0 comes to 2.48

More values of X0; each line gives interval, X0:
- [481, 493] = 2.43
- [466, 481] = 2.57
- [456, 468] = 2.85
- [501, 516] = 2.45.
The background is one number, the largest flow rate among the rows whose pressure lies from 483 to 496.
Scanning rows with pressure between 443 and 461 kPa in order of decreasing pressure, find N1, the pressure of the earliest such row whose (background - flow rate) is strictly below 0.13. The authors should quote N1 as 459.5 kPa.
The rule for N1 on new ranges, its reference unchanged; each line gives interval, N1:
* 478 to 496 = 494.5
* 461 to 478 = 477.0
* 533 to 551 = 534.5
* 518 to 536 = 534.5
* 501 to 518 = 514.5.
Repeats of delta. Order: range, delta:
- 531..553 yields 552.0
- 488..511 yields 507.0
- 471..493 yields 492.0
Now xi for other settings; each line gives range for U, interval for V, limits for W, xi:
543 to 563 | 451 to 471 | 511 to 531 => 0.0101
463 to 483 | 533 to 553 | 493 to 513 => 0.0183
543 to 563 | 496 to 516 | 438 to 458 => 0.0094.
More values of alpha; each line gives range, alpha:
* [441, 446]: 3.13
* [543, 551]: 2.32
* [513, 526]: 2.44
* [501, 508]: 2.41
